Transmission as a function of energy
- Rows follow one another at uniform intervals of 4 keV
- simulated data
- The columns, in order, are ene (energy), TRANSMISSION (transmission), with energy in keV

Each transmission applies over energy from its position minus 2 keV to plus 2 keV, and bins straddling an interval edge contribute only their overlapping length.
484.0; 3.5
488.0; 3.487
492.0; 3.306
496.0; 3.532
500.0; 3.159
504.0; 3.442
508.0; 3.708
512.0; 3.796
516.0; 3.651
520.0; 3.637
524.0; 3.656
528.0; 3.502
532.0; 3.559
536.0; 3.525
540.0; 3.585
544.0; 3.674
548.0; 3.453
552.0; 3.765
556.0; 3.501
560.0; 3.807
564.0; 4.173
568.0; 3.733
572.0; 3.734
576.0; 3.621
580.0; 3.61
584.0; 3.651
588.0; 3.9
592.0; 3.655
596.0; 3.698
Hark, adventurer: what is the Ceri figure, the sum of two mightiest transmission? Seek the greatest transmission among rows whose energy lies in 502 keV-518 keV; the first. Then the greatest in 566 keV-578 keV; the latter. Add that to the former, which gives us 7.5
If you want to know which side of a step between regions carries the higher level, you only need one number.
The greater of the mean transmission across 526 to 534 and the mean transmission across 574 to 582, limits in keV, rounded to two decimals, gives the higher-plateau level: 3.62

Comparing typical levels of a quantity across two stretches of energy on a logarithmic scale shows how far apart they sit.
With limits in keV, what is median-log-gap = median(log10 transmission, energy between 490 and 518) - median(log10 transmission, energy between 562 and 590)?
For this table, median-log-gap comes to -0.024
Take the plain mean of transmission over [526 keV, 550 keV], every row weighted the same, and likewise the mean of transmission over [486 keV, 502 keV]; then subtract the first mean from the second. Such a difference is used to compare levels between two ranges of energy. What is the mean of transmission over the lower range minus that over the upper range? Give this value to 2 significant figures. -0.18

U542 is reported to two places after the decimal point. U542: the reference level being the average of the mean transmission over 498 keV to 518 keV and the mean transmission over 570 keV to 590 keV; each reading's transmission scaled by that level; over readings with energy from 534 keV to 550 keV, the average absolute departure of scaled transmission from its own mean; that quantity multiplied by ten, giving 0.19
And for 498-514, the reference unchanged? 0.62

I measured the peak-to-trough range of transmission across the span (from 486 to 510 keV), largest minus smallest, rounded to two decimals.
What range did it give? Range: 0.55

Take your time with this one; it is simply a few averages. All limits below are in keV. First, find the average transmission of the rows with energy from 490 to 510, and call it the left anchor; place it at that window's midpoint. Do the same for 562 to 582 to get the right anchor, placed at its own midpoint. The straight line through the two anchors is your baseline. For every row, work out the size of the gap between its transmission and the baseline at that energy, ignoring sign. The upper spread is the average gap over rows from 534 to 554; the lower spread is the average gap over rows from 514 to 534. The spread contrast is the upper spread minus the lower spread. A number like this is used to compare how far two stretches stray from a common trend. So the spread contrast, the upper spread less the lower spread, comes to 0.00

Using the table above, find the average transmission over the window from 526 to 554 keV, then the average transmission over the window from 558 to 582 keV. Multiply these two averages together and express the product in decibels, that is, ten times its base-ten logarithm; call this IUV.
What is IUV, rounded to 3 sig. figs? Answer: 11.3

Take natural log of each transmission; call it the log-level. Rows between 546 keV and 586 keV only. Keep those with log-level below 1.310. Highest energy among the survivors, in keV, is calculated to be 584.0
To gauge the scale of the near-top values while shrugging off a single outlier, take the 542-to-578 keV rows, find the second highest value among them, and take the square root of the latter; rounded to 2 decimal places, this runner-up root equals 1.95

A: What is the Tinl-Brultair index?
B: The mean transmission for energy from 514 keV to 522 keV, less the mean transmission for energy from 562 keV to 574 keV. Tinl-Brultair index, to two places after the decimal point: -0.24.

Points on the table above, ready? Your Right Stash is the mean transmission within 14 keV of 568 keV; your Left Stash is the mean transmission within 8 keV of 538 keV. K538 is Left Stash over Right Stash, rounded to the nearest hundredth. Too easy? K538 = 0.96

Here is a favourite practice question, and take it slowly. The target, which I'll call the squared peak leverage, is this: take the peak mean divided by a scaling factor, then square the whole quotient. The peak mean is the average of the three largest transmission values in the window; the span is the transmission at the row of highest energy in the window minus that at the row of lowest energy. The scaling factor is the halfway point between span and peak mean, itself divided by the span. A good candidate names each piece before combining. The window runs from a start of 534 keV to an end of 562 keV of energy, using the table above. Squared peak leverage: 0.28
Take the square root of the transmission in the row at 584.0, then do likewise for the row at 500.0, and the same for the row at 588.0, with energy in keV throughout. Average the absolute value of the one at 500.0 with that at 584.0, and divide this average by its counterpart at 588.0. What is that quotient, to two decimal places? 0.93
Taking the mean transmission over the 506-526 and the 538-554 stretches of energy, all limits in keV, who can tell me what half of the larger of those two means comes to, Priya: 1.84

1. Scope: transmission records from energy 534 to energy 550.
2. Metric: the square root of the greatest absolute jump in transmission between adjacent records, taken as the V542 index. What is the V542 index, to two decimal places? 0.47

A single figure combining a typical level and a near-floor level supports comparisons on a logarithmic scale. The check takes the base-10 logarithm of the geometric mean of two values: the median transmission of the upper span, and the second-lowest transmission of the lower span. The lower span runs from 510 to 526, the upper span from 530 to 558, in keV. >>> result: 0.5569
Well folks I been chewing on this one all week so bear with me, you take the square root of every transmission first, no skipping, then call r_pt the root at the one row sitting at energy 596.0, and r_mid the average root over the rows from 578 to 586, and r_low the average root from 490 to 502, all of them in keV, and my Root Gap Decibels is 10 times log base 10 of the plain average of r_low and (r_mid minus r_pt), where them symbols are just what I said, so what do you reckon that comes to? -0.44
